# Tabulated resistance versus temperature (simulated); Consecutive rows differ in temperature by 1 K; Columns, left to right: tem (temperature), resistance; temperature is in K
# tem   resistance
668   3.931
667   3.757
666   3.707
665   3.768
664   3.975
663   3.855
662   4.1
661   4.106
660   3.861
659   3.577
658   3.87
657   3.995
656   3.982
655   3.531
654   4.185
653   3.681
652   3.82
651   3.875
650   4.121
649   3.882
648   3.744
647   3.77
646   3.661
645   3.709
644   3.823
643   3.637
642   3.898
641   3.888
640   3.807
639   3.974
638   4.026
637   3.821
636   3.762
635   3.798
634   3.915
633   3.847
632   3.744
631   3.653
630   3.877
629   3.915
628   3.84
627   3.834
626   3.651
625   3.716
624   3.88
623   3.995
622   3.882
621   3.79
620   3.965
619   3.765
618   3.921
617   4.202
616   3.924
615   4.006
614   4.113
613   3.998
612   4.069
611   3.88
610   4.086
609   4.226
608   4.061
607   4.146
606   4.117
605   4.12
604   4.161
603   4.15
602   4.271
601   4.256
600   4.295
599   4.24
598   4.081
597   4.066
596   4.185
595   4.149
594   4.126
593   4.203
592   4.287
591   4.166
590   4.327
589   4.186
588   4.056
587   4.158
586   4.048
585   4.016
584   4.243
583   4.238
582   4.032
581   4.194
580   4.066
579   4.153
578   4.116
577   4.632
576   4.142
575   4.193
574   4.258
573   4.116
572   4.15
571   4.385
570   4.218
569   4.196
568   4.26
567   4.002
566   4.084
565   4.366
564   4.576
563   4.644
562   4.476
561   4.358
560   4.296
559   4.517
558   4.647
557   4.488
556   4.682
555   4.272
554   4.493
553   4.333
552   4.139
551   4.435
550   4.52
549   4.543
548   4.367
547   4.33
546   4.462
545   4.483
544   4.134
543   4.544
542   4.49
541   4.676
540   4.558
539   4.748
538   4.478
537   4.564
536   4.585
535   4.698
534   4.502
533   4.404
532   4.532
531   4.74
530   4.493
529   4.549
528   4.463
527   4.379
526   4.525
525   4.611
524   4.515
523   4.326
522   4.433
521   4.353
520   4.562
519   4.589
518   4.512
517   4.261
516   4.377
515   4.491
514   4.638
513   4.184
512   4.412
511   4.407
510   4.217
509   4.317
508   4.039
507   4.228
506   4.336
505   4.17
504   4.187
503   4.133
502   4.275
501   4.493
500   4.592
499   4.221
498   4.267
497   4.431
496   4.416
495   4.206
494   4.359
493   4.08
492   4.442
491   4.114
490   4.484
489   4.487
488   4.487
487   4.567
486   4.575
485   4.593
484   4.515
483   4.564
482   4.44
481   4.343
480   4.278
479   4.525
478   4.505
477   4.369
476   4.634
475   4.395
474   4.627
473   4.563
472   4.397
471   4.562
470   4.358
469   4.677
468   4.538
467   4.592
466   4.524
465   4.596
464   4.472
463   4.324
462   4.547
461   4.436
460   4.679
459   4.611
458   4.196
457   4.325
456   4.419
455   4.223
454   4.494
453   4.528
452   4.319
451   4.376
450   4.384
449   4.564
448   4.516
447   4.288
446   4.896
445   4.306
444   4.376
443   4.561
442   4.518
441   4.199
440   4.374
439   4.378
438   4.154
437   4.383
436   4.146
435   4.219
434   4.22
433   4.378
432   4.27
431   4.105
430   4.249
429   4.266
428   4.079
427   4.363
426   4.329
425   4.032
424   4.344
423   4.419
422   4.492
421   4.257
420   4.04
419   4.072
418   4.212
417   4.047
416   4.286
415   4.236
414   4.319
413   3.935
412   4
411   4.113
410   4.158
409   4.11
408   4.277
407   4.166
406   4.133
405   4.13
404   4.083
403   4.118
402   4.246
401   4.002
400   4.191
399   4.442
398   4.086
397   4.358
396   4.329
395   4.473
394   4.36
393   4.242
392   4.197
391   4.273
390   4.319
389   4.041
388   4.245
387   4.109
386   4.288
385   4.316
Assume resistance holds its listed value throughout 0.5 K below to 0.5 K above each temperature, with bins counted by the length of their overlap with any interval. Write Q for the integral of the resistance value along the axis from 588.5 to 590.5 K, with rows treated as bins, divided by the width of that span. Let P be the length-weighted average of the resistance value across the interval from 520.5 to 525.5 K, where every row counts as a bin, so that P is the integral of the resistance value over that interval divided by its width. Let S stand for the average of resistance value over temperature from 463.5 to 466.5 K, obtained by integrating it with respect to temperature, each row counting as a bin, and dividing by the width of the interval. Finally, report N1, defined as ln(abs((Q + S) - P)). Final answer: 1.47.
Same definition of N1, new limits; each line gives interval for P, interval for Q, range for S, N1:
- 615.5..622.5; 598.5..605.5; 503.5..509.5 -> 1.51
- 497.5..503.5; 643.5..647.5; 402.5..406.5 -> 1.26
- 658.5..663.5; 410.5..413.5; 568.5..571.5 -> 1.48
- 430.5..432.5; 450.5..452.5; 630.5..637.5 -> 1.37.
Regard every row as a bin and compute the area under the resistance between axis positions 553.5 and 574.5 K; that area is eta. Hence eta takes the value 91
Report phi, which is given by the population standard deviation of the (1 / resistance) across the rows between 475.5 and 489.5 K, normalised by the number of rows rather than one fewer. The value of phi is 0.005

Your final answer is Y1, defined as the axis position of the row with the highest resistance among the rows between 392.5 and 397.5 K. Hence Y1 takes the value 395 K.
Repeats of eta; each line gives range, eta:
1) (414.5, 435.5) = 89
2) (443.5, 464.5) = 93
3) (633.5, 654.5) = 81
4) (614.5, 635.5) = 81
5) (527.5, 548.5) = 95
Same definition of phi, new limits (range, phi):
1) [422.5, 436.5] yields 0.006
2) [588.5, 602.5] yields 0.004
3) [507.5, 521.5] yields 0.009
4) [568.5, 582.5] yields 0.008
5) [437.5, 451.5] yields 0.009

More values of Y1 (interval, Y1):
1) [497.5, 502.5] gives 500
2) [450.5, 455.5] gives 453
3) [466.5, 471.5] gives 469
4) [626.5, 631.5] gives 629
